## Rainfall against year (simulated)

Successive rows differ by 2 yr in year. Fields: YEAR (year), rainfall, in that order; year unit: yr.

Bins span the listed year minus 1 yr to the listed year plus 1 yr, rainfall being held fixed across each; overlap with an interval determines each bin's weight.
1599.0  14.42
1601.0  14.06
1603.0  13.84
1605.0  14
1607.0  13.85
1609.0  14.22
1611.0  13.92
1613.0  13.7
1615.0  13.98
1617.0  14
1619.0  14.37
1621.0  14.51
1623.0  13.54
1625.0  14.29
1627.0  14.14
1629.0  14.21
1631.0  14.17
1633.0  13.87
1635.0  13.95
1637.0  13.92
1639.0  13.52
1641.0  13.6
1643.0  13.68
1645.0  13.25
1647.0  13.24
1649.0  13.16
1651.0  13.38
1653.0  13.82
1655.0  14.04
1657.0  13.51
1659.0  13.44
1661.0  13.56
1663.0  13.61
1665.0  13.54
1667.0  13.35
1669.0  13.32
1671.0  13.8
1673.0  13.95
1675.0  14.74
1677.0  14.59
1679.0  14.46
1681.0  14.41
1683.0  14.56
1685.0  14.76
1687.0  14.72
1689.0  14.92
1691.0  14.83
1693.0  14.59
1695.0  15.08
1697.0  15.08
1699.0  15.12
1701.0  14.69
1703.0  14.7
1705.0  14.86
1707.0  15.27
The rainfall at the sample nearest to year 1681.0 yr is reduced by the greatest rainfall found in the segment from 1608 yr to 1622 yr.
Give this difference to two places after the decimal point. -0.10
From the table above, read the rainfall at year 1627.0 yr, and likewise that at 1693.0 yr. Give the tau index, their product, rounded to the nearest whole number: 206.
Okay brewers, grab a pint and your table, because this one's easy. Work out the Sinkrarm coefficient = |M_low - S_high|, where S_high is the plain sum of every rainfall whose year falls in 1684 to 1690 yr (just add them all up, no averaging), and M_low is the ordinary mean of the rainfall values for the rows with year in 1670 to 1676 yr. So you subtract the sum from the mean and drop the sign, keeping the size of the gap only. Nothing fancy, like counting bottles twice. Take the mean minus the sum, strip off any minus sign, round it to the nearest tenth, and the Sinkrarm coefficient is 30.2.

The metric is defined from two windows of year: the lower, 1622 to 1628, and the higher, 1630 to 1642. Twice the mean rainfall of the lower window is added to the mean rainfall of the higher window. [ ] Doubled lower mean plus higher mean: 41.8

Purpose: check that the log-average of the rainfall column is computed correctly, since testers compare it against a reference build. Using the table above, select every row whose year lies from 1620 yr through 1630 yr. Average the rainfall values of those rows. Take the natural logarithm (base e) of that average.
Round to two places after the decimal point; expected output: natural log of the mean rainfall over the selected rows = 2.65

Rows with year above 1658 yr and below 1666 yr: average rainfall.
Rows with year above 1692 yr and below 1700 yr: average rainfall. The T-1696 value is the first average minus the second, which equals -1.4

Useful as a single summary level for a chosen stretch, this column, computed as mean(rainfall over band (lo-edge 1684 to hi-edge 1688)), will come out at 14.7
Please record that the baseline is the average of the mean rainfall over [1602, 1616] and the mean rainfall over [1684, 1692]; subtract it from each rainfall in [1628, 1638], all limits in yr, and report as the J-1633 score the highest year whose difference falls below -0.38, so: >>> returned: 1637.0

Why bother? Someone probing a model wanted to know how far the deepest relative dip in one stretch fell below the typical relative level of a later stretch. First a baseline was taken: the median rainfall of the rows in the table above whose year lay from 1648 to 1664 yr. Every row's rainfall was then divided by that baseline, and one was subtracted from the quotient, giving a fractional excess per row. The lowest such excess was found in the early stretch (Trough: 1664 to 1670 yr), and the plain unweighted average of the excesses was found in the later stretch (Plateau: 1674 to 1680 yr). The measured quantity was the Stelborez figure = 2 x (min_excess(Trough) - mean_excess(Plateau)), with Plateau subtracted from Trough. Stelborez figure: -0.19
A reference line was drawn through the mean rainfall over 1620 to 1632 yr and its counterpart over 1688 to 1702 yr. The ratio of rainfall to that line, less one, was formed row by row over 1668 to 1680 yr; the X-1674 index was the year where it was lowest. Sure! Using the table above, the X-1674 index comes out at 1669.0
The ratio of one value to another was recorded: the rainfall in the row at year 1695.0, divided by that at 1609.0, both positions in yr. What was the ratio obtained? 1.060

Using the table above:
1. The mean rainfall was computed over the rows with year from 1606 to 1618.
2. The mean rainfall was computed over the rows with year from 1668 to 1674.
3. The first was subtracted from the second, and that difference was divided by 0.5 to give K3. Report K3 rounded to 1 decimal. -0.5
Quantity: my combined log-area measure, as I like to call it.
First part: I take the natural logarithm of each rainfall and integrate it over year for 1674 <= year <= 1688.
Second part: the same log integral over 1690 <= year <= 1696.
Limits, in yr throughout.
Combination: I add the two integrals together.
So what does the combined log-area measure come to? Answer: 54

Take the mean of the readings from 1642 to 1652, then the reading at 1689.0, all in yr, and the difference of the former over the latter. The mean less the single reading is -1.6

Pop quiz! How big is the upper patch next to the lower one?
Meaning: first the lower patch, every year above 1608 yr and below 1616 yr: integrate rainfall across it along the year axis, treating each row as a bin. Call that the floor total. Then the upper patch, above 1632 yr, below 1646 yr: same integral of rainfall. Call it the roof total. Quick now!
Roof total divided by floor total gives 1.7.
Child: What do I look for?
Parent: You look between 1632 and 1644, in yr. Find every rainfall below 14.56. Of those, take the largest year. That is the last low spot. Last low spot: 1643.0 yr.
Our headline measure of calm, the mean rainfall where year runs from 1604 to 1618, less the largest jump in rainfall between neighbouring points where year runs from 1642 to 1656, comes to 13.5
